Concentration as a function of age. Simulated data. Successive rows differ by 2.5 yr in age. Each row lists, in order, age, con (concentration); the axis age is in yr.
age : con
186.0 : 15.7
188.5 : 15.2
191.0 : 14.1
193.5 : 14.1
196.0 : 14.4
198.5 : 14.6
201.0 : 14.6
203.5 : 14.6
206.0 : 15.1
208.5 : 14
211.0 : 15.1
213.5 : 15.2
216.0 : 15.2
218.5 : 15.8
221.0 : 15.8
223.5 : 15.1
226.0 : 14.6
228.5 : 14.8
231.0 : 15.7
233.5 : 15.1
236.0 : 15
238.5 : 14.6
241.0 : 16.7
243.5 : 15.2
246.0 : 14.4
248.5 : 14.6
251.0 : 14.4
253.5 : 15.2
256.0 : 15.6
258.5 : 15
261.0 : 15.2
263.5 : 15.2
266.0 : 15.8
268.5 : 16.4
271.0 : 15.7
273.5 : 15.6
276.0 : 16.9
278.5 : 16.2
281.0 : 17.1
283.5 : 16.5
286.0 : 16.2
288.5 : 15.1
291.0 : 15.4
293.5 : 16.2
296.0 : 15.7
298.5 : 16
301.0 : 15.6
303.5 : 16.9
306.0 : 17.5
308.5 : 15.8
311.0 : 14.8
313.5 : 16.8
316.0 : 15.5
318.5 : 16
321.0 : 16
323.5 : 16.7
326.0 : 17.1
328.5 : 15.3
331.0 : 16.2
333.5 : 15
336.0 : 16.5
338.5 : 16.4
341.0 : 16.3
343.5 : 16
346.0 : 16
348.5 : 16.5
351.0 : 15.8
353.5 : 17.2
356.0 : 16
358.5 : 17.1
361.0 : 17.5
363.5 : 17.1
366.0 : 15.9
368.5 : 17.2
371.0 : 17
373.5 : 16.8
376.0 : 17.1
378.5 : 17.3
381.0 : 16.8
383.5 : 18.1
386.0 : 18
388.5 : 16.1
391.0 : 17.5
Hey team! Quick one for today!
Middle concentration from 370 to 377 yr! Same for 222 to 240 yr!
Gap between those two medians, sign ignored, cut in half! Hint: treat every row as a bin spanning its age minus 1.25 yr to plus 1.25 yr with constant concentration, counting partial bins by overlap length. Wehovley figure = 1.0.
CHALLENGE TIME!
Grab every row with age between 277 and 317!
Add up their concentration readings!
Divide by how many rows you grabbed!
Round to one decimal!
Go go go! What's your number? 16.1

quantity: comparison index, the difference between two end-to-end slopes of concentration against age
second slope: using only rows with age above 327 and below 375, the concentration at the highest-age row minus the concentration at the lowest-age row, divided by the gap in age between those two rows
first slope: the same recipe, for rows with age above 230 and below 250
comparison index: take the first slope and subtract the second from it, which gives -0.10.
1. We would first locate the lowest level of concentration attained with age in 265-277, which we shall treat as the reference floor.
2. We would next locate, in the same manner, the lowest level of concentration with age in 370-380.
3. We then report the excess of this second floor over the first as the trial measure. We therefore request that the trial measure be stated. 1.2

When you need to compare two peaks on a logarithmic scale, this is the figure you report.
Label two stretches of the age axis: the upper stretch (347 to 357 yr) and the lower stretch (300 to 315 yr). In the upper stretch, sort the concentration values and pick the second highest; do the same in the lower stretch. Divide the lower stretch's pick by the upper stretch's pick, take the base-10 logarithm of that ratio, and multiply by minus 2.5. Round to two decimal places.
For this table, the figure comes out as -0.03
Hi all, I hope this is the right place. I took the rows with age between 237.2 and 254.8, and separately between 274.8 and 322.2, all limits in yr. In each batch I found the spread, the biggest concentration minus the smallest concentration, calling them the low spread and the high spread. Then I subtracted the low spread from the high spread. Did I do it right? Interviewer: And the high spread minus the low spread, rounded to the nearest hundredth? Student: 0.40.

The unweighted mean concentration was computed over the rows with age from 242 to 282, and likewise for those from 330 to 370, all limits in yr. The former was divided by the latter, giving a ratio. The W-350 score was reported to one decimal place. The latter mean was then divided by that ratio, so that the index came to 17.4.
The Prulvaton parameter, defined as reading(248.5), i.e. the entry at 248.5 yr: 14.6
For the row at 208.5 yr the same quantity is 14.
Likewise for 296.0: 15.7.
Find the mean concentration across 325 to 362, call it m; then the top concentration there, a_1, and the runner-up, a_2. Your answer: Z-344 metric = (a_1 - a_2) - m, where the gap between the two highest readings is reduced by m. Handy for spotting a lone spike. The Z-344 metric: -16.0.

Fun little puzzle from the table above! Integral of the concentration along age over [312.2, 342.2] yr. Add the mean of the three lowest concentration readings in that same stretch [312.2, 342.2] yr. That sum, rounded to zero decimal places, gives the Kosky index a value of 500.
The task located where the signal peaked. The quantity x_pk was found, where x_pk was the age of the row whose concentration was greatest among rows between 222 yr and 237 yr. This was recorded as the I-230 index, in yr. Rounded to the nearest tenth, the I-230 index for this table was 231.0 yr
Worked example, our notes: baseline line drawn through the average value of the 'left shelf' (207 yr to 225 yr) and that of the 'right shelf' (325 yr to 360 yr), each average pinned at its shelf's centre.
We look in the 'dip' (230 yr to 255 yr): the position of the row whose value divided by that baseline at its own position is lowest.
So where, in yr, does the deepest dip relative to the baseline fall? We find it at 251.0 yr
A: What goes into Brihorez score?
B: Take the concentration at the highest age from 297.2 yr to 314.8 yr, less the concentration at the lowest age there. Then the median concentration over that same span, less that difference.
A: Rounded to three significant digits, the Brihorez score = 15.2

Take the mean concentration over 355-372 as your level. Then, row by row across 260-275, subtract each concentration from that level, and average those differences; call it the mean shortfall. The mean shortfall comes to 1.2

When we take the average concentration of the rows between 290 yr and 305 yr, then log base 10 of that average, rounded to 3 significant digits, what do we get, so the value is 1.20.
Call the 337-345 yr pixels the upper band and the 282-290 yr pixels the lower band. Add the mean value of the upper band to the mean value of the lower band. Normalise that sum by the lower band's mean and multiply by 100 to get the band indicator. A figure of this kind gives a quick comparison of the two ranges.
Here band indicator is 202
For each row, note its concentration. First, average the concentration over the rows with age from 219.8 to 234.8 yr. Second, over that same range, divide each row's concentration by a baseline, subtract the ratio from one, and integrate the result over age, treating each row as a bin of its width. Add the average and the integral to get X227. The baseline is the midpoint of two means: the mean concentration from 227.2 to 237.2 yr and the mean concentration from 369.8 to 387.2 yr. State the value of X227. 16.1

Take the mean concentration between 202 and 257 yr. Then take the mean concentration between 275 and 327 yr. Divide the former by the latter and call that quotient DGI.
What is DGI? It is 0.932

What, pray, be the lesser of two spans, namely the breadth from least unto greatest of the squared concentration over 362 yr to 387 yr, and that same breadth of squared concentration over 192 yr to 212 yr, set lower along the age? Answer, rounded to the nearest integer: 32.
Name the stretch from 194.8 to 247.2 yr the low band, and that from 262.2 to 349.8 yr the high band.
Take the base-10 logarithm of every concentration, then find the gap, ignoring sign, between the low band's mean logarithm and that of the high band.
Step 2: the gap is 0.0294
